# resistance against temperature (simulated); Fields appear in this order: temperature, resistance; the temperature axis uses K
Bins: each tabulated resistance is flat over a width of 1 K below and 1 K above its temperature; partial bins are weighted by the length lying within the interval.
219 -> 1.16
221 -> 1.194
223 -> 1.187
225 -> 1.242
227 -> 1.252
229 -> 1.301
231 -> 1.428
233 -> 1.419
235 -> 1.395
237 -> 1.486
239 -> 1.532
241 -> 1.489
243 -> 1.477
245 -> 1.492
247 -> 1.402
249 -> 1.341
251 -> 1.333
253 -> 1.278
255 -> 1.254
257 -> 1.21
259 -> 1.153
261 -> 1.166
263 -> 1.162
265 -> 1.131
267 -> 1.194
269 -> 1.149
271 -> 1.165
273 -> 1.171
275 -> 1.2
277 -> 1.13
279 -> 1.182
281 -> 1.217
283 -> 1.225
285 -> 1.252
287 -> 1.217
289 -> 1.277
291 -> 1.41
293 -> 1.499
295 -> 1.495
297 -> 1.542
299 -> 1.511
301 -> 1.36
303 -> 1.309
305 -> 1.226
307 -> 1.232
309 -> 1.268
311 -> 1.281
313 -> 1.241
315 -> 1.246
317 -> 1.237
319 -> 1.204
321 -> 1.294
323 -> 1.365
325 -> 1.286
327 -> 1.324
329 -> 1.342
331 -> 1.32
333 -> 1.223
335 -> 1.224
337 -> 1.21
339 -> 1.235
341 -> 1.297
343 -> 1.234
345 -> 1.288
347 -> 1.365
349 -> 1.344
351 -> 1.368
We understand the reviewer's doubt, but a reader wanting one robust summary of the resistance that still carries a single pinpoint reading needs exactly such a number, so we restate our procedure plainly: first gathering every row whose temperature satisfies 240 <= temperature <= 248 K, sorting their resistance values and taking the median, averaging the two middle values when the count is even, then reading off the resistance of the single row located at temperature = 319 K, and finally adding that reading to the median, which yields 2.69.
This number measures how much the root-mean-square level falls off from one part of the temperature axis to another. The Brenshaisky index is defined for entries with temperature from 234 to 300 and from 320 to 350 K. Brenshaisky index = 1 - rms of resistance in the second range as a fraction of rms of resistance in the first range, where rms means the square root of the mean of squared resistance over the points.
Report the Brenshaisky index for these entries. 0.018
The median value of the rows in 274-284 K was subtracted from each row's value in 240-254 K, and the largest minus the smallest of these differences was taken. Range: 0.21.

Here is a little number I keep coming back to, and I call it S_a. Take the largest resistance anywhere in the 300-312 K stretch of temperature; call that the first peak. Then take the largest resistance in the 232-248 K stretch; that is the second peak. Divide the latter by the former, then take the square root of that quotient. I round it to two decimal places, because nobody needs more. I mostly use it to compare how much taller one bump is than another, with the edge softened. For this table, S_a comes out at 1.06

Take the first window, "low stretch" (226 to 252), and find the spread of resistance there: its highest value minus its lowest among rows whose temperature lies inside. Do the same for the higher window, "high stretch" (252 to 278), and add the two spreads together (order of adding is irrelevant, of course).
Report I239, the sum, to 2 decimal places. 0.43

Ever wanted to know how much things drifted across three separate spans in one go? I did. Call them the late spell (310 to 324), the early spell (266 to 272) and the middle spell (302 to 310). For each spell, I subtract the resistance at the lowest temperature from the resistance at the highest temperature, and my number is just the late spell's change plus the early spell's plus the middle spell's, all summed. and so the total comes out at 0.01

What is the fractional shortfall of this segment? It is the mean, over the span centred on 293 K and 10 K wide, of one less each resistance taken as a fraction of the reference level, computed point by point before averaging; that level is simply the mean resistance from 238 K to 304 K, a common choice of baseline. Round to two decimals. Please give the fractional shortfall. -0.11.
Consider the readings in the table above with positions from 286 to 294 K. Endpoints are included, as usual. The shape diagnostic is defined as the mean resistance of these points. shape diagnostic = 1.35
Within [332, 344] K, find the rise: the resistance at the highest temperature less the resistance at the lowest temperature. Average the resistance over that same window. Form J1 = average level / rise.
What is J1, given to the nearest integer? 112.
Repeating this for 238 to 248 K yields -11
